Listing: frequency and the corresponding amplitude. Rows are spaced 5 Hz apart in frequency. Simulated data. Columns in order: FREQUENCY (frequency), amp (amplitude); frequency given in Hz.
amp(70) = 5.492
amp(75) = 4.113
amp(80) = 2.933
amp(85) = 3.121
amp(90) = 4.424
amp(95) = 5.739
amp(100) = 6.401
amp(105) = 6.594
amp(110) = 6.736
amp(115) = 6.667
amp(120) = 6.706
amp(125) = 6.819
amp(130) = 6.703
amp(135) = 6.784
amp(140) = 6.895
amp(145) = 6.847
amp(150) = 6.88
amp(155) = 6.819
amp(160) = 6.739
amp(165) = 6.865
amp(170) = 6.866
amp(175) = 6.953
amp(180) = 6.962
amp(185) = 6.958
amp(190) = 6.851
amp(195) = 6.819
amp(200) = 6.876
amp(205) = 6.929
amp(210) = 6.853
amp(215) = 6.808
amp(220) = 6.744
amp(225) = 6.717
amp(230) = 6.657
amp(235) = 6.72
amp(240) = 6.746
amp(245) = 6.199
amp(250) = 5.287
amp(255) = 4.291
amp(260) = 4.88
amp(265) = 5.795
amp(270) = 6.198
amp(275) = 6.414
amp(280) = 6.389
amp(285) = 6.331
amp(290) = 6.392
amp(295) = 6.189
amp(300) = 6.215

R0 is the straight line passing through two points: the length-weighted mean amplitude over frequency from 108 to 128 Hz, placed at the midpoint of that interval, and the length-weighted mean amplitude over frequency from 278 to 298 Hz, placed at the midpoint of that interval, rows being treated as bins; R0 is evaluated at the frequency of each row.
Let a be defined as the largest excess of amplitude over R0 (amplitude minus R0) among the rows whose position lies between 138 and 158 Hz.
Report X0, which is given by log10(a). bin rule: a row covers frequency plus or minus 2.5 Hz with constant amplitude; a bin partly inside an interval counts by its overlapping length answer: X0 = -0.6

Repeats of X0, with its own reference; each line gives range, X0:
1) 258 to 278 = -1.2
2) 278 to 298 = -1.1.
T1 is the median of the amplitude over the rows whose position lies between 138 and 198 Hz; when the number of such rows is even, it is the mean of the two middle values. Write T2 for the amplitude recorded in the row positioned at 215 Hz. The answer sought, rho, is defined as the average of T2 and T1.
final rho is 6.84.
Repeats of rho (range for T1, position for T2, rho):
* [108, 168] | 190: 6.83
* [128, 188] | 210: 6.86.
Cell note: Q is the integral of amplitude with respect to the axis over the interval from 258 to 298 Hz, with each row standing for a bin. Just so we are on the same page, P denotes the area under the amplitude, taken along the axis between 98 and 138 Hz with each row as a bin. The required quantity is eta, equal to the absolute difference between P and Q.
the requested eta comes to 24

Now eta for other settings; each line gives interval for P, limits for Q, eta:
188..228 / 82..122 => 43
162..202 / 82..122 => 46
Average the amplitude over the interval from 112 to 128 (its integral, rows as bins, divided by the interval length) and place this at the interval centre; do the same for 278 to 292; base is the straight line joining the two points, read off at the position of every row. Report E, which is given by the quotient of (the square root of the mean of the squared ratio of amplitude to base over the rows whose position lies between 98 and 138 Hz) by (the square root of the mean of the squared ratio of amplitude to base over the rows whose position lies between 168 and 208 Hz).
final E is 0.95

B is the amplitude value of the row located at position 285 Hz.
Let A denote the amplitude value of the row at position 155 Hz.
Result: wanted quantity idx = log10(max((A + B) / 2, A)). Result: 0.83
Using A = 6.819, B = 6.331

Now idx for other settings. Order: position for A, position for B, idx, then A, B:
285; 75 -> 0.80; 6.331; 4.113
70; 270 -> 0.77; 5.492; 6.198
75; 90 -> 0.63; 4.113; 4.424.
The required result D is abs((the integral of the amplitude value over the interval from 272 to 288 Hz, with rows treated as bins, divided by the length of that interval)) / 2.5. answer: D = 2.55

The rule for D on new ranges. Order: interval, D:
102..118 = 2.66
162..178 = 2.76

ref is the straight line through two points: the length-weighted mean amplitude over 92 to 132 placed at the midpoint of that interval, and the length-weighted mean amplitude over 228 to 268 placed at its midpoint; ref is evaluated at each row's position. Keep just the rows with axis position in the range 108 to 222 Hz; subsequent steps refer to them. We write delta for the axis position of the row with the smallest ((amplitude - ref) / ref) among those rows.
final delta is 115 Hz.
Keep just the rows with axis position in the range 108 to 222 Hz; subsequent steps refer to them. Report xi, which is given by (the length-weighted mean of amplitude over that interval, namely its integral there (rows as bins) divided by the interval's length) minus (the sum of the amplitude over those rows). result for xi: -150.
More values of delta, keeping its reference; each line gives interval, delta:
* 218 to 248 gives 245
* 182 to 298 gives 255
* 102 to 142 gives 105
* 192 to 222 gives 195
